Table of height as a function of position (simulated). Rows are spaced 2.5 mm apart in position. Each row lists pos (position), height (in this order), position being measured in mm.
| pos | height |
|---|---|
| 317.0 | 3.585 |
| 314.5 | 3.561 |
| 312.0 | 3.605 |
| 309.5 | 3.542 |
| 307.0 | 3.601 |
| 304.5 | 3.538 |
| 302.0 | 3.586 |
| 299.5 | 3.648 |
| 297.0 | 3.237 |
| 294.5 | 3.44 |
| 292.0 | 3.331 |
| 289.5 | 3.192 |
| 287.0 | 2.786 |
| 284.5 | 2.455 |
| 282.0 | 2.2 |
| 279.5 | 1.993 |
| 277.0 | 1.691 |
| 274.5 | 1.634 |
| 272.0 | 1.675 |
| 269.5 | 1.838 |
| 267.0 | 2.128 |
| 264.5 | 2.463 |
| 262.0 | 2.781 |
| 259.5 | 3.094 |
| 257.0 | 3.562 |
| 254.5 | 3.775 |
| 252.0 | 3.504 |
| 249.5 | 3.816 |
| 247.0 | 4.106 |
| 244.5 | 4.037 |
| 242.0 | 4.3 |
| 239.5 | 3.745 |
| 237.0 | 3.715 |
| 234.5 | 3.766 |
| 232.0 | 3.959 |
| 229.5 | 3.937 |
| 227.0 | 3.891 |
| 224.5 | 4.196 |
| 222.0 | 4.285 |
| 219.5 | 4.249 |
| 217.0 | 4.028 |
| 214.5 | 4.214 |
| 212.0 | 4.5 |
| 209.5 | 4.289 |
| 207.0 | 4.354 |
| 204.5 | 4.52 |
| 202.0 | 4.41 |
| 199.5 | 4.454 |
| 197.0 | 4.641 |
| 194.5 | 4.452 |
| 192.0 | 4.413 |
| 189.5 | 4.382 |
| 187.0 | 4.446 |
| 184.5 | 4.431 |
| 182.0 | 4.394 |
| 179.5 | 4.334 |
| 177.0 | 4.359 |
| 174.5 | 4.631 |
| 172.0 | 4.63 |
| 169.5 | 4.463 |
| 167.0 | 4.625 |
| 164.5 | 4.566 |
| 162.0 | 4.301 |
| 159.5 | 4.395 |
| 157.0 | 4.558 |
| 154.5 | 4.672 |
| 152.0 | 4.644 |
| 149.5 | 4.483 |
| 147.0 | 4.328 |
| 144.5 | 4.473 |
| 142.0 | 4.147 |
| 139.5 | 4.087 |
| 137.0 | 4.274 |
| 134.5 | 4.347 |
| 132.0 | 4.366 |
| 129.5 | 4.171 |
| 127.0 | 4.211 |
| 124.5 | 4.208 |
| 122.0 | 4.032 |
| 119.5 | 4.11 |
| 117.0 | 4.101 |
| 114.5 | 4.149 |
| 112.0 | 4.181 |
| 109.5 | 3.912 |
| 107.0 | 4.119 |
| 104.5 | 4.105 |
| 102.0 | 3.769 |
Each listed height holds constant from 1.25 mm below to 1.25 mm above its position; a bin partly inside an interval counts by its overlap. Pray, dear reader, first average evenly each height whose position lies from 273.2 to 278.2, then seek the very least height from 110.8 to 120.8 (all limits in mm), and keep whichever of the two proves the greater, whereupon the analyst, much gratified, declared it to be 4.10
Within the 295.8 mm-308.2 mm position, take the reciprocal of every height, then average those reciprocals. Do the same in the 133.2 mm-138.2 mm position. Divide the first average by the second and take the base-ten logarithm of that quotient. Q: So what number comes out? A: 0.09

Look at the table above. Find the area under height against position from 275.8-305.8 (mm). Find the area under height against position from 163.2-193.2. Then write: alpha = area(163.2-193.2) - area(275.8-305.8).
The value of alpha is 46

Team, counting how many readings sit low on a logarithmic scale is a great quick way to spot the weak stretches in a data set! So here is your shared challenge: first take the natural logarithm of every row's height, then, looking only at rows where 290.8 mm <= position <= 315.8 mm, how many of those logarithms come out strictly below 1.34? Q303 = 10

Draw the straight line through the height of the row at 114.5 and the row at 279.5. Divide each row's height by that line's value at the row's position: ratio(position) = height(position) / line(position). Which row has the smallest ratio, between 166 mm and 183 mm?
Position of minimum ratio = 169.5 mm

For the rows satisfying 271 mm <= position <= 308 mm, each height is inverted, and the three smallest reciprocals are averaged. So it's 0.277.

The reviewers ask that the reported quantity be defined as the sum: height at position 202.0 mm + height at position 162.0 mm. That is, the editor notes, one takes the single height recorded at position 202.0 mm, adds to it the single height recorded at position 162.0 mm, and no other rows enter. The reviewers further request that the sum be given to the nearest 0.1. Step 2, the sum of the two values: 8.7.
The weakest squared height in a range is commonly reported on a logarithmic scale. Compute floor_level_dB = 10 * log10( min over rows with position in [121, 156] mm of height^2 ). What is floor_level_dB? 12.1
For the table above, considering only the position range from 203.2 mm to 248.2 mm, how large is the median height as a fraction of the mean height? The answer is 1.01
